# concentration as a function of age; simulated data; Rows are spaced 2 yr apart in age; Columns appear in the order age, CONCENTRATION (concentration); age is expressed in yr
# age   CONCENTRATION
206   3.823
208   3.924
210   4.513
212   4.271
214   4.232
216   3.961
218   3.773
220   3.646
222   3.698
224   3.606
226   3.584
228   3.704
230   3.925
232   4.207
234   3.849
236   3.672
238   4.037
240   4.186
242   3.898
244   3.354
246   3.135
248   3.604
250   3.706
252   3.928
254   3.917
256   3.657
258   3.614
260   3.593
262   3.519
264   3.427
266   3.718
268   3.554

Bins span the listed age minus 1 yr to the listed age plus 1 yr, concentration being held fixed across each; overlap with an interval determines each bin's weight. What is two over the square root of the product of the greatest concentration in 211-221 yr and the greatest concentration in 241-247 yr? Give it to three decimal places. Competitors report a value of 0.490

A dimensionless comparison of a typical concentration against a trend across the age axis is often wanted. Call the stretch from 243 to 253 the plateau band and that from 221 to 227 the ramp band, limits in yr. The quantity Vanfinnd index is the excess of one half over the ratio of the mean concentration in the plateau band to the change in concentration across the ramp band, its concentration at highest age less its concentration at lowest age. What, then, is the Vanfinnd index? 32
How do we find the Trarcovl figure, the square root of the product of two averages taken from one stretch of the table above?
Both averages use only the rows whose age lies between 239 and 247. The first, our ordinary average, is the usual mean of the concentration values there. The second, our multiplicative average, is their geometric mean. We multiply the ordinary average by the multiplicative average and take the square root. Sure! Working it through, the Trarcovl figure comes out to 3.63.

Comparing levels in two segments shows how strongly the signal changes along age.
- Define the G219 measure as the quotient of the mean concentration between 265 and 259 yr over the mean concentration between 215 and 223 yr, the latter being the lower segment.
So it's 0.93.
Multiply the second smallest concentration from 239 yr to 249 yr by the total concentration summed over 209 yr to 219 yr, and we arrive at 70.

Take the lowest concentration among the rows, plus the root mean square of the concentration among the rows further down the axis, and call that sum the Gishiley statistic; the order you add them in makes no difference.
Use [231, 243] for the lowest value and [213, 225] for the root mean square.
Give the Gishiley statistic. 7.50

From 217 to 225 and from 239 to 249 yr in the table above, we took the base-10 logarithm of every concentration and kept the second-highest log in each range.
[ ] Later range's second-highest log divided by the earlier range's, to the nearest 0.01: 1.04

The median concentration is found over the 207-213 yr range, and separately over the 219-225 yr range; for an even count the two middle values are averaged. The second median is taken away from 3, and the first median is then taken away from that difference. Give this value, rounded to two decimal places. -4.92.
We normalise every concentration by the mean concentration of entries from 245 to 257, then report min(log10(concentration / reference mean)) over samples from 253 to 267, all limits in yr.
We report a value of -0.028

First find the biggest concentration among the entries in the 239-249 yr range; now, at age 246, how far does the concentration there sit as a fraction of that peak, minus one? -0.25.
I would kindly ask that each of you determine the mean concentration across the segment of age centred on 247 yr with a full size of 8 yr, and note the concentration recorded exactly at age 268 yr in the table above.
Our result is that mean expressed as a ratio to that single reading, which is 0.971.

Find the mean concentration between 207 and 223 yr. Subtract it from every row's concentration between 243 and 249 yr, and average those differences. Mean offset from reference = -0.64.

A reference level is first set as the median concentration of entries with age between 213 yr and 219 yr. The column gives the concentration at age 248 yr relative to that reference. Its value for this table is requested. -0.36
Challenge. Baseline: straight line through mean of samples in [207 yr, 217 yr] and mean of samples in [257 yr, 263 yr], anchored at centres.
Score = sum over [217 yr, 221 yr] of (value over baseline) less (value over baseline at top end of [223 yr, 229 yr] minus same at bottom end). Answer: 1.8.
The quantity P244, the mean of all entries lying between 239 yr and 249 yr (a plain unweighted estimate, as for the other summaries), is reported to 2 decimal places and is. 3.64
